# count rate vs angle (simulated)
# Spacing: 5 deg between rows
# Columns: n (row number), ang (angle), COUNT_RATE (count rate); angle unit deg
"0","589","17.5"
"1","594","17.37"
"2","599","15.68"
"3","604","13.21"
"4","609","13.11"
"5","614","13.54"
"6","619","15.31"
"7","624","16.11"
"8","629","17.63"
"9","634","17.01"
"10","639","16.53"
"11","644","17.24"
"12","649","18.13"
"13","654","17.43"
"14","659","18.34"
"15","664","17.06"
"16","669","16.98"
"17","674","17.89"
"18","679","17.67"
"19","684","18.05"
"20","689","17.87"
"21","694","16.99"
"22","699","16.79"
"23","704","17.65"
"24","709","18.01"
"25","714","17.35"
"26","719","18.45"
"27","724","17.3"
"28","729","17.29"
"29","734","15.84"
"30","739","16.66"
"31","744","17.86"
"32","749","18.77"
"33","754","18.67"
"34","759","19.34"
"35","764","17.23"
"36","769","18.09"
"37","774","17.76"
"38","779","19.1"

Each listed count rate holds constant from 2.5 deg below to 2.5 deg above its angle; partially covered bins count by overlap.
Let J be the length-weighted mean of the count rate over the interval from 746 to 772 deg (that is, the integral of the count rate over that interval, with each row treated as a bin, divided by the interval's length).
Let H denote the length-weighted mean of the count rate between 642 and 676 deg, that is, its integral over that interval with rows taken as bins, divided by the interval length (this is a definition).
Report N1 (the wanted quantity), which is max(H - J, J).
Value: 18.4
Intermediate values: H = 17.6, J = 18.4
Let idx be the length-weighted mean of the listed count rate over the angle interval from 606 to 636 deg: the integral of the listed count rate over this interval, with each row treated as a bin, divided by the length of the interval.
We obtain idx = 15.4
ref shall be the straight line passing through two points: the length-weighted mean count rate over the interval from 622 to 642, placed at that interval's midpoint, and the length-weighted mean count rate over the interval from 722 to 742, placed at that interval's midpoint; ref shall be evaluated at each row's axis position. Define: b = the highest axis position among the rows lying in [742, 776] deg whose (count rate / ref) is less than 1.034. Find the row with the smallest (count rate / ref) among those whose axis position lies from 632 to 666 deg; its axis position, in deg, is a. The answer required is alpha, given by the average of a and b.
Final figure 701.5 deg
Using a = 639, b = 764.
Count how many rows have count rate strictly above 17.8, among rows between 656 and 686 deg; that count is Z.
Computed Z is 3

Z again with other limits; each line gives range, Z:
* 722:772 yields 5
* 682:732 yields 4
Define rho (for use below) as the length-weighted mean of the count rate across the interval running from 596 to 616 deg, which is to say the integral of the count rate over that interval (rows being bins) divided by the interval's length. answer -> 14.0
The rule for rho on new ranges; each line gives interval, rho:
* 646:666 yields 17.7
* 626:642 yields 17.0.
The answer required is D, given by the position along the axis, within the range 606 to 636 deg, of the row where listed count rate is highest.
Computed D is 629 deg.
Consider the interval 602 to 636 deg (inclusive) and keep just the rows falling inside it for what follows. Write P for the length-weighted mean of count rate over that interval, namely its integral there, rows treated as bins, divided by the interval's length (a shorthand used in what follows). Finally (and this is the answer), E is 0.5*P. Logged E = 7.57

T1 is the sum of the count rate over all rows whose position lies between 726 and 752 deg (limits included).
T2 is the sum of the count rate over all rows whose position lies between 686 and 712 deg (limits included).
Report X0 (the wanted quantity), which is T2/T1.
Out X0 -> 1.01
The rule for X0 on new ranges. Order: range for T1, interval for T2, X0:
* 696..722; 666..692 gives 1.00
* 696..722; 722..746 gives 0.96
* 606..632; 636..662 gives 1.16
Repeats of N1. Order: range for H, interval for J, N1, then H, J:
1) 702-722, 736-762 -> 18.2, 17.9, 18.2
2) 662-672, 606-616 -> 13.3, 17.1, 13.3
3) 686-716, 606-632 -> 15.1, 17.5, 15.1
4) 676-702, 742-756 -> 18.4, 17.5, 18.4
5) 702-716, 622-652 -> 17.1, 17.7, 17.1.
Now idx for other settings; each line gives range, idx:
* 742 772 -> 18.3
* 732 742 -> 16.4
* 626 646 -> 17.1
